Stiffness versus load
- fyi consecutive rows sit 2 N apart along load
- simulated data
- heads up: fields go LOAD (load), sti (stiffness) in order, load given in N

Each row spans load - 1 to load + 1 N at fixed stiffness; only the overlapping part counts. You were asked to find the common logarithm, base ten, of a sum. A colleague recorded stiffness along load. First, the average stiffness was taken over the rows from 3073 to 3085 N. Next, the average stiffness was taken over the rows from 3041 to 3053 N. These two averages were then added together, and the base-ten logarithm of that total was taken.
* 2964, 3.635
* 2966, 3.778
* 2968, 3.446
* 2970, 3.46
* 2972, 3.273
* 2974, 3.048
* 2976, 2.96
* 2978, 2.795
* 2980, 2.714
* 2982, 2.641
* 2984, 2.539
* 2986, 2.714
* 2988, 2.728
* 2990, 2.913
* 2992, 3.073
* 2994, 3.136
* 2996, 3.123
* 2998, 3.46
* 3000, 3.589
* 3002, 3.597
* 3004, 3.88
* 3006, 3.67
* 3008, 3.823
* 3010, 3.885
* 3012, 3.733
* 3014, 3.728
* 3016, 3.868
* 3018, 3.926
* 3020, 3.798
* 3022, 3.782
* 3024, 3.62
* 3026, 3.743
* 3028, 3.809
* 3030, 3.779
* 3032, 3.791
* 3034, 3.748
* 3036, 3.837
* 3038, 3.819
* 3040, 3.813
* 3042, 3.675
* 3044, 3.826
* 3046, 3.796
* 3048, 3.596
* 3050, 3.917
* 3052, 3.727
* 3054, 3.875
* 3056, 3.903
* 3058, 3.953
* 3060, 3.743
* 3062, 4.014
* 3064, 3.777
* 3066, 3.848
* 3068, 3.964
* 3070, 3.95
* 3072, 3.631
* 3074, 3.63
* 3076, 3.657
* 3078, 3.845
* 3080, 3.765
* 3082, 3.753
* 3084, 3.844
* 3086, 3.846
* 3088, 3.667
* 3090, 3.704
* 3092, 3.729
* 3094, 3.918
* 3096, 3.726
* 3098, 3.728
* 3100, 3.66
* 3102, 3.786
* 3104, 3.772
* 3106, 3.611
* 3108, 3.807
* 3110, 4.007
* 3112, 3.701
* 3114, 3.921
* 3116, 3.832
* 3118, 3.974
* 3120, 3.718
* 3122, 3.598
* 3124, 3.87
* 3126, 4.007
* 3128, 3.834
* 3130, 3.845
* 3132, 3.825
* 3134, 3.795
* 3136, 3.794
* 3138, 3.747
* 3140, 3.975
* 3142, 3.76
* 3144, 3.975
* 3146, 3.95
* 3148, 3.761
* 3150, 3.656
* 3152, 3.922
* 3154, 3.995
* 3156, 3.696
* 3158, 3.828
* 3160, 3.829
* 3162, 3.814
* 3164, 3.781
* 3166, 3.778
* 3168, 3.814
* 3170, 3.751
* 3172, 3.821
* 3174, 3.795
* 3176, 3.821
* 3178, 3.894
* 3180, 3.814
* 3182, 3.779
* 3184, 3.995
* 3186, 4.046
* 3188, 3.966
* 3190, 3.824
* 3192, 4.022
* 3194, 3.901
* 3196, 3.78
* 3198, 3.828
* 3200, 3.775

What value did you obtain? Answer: 0.875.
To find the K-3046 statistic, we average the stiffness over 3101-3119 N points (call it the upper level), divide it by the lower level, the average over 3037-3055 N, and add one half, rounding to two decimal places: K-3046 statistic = 1.51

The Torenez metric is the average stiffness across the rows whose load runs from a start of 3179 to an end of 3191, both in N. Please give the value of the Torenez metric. 3.90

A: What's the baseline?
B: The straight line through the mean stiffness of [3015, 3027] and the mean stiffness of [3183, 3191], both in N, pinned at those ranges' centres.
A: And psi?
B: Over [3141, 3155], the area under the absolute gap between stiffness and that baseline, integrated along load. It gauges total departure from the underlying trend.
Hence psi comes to 1.48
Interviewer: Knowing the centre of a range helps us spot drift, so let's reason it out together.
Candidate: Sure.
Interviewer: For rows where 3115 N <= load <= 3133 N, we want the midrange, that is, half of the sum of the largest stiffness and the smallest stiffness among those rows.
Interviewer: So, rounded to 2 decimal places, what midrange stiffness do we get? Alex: 3.80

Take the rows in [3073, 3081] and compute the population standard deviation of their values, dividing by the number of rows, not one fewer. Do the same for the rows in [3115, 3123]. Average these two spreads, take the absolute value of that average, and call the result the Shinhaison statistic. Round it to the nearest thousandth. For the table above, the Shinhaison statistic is 0.113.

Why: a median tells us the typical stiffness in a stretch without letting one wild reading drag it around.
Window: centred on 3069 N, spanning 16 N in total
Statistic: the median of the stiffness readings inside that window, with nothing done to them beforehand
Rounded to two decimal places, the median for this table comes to 3.81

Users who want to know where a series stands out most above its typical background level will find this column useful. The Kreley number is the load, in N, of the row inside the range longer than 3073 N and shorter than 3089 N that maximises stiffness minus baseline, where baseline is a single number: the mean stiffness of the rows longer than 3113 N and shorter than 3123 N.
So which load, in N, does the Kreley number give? 3086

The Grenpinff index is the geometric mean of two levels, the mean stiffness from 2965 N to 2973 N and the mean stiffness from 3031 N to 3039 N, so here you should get 3.64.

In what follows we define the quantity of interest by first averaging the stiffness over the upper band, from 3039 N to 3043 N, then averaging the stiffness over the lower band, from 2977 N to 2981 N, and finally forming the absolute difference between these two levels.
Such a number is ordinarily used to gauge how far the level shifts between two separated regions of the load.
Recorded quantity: 0.99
